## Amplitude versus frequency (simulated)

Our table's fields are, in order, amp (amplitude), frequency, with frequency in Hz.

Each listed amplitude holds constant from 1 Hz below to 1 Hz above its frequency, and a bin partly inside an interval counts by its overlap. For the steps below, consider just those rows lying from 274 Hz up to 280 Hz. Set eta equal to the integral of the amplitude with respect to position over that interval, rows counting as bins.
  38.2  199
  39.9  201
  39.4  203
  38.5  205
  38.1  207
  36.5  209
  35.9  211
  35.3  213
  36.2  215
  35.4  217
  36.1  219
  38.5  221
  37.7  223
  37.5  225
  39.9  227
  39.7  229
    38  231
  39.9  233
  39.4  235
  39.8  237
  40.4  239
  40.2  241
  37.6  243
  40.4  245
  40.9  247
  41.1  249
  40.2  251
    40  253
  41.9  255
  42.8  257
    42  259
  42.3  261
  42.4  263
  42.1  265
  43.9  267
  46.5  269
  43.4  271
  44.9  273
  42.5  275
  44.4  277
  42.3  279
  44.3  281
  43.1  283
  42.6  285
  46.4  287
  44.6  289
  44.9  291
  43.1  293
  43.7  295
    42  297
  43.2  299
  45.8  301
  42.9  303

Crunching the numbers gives 258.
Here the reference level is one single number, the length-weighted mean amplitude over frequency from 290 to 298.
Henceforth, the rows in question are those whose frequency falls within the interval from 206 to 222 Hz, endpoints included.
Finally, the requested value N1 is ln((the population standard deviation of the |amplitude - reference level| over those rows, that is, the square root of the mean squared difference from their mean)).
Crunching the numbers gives 0.10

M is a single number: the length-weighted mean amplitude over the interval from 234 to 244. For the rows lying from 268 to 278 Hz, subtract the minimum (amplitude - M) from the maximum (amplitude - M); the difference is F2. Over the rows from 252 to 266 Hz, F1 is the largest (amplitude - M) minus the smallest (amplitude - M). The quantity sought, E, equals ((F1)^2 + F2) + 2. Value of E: 14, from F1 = 2.80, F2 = 4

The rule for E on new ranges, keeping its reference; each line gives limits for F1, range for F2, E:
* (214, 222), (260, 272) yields 16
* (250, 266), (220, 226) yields 11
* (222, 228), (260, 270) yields 12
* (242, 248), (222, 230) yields 15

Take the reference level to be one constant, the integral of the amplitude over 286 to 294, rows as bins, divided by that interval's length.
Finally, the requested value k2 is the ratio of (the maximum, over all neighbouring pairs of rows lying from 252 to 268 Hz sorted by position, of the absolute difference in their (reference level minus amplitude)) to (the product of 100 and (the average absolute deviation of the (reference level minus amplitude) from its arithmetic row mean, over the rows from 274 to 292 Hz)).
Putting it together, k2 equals 0.02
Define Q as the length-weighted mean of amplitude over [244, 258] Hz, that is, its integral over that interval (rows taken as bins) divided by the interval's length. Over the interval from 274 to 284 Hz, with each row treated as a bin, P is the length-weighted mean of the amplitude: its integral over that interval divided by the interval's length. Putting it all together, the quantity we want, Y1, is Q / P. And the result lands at 0.95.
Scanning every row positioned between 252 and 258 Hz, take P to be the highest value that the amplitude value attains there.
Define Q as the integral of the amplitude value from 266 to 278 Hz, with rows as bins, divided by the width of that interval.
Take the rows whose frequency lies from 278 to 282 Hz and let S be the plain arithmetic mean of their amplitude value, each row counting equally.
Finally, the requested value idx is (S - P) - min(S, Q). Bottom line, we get -42.8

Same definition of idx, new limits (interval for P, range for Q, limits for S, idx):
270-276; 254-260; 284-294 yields -42.8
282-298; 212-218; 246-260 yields -40.8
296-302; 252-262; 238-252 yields -45.8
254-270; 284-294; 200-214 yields -46.5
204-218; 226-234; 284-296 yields -33.7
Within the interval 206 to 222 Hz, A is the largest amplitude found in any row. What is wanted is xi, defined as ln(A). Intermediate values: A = 38.5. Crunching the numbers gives 3.65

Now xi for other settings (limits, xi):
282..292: 3.84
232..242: 3.70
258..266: 3.75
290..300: 3.80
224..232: 3.69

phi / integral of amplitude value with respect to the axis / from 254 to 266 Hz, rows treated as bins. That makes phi 507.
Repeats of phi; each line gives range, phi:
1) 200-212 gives 457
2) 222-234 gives 465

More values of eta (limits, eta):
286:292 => 272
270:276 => 262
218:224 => 225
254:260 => 253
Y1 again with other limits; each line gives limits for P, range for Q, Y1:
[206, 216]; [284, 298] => 1.21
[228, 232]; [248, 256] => 1.05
